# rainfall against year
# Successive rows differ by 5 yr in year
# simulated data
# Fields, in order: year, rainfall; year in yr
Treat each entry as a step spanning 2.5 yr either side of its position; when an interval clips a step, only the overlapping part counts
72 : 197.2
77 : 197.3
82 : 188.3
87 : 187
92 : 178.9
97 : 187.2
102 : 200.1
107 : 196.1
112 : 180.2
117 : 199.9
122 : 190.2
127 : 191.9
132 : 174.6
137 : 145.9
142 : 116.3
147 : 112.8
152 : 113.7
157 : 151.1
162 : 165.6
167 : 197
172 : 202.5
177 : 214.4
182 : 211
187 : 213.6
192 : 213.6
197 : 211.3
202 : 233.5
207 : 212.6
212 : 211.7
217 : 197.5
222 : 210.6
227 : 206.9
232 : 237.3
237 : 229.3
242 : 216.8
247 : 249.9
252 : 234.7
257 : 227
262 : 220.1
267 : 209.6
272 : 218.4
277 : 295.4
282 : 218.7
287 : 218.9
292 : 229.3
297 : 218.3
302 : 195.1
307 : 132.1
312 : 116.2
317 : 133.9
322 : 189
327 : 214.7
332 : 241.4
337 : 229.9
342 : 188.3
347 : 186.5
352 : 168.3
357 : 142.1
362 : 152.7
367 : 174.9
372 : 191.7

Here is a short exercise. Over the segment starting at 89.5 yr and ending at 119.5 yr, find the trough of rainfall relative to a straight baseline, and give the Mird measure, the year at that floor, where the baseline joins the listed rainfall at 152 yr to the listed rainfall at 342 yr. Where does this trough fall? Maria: 112 yr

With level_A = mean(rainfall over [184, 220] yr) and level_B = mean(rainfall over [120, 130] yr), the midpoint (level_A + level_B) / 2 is 202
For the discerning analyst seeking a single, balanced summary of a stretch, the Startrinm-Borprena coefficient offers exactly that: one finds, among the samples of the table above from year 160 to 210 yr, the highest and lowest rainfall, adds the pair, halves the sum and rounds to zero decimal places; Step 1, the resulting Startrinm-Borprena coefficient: 200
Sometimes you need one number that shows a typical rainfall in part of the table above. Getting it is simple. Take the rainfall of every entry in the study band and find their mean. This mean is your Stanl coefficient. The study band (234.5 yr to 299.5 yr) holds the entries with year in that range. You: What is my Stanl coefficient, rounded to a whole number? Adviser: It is 230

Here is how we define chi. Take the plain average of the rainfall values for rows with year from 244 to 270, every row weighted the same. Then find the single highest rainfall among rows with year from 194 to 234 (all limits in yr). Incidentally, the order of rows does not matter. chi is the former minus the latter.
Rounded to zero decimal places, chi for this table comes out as -9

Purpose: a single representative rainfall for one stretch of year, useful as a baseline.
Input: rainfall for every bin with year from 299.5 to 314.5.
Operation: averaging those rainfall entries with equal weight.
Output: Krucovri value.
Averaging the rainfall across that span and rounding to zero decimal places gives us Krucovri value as 148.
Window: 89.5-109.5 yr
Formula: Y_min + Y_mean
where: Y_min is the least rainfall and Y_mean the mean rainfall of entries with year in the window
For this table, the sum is 369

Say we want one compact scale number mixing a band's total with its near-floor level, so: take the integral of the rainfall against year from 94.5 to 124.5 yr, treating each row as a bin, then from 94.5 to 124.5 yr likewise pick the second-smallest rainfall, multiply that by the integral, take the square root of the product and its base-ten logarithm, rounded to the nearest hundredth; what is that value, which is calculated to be 3.02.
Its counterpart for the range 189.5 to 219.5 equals 3.07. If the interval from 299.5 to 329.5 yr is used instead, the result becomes 2.91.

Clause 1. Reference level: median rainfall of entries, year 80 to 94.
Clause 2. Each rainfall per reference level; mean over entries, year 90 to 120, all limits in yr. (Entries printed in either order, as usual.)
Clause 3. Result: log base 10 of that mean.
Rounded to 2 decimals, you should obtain 0.01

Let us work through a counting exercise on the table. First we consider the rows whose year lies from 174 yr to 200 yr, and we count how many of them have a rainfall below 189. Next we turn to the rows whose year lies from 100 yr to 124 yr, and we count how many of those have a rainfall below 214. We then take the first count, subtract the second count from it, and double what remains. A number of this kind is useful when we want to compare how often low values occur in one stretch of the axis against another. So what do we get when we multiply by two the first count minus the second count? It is -10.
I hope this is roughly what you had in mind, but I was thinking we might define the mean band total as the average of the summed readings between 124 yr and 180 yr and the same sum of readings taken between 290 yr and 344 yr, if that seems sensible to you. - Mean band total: 1937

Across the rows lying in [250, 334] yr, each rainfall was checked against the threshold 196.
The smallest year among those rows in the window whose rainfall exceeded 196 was 252 yr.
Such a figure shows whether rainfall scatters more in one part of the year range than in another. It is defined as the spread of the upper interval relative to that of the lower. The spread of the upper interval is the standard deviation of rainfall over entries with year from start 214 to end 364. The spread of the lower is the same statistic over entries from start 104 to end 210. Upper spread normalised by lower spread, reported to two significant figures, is 1.1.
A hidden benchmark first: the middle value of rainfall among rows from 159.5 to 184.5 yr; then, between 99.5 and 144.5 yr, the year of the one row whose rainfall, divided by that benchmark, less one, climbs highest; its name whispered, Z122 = 102 yr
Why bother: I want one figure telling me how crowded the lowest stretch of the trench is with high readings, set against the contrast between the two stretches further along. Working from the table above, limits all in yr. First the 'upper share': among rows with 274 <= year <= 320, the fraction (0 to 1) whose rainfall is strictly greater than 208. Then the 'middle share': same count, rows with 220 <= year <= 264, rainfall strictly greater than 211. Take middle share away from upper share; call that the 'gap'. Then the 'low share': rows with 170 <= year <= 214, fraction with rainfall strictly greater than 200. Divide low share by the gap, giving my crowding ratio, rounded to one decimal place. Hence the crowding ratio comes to -4.5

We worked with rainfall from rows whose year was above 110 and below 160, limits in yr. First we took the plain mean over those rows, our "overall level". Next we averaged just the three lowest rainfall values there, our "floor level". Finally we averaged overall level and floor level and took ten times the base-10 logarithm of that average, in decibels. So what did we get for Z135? 21.33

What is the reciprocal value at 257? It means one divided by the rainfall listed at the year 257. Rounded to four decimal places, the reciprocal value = 0.0044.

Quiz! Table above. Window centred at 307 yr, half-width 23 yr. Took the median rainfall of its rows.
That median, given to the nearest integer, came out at 195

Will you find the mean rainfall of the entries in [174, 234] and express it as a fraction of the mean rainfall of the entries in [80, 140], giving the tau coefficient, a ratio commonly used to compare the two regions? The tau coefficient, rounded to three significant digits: 1.16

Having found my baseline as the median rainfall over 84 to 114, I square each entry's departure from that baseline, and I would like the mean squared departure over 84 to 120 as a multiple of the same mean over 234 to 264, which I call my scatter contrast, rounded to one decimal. 0.0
